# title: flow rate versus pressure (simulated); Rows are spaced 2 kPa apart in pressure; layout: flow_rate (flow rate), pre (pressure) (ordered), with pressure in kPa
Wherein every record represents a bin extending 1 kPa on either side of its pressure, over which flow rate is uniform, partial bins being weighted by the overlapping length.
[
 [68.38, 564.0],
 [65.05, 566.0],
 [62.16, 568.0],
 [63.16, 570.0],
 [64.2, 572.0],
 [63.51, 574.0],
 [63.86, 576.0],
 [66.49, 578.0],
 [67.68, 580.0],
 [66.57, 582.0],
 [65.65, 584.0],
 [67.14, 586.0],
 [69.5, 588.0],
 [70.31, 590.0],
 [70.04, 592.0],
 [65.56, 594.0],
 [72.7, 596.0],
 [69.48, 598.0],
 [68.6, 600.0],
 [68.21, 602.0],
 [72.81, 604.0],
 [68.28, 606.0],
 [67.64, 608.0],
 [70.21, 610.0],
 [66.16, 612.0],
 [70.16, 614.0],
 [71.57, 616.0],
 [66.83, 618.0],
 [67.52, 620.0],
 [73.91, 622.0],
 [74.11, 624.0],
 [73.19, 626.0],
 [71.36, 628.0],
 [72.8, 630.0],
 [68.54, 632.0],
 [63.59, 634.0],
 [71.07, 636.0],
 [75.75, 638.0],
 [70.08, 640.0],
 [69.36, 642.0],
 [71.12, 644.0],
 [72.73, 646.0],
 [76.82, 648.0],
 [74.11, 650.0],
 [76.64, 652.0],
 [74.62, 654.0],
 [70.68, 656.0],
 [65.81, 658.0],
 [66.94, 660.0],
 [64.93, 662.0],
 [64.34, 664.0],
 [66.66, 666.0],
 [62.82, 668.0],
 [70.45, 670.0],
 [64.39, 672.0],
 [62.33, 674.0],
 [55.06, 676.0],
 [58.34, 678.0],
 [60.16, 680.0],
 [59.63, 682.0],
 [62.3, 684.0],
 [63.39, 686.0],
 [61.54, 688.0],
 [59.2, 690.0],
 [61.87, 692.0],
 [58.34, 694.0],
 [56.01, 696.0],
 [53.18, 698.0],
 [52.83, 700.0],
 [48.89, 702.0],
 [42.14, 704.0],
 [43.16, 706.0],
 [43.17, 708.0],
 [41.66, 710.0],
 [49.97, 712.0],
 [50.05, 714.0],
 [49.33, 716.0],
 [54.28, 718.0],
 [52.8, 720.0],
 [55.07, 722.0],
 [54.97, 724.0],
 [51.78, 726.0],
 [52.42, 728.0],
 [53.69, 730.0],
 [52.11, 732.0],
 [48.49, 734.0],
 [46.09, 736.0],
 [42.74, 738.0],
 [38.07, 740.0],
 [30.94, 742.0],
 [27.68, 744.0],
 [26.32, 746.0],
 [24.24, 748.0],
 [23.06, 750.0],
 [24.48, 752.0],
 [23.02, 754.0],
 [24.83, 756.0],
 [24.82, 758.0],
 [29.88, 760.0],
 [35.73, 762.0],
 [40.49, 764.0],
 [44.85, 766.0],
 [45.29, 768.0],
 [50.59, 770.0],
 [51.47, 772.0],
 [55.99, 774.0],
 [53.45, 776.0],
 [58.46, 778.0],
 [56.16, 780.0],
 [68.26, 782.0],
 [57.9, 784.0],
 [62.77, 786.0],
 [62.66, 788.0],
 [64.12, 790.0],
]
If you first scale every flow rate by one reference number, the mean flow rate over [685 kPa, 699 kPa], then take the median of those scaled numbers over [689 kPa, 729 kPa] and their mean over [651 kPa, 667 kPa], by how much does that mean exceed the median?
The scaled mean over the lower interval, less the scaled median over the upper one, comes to 0.3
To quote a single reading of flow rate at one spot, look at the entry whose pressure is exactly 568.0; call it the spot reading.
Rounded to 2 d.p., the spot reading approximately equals 62.16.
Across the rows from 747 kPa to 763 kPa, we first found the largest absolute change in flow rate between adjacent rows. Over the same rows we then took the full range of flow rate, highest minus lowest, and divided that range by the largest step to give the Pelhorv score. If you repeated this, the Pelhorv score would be 2.2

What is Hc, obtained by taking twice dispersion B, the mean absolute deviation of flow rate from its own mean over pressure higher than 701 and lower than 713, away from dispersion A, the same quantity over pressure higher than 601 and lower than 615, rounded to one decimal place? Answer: -4.4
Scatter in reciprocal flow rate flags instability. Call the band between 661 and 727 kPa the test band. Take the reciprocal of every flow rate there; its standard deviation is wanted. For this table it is 0.0026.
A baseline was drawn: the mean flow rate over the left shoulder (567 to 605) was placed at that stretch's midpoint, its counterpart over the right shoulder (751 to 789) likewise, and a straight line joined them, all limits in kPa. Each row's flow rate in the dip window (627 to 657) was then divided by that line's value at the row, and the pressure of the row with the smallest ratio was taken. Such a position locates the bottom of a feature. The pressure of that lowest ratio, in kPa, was 634.0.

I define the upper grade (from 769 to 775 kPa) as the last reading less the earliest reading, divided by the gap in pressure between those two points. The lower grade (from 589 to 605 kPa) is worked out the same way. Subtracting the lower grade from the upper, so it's 1.2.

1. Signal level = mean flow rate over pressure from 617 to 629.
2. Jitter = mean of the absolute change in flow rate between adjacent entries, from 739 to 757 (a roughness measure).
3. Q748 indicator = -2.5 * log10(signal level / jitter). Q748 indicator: -3.65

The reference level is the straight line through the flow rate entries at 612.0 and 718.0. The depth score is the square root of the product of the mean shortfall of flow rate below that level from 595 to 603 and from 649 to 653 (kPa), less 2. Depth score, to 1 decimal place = 3.4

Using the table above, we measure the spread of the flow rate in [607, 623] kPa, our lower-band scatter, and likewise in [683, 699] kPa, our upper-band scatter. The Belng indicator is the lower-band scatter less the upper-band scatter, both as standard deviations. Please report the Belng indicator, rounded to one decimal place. -0.8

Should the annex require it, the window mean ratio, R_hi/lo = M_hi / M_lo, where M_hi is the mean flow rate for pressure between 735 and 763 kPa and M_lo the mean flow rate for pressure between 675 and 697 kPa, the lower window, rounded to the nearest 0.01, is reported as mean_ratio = 0.51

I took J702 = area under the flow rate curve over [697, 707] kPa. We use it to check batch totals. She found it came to 480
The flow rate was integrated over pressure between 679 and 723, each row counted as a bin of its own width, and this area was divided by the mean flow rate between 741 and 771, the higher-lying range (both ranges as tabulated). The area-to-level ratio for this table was 74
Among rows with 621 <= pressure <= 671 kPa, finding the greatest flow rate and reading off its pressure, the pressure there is 648.0 kPa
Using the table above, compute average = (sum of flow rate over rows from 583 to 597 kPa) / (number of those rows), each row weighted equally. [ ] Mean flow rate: 69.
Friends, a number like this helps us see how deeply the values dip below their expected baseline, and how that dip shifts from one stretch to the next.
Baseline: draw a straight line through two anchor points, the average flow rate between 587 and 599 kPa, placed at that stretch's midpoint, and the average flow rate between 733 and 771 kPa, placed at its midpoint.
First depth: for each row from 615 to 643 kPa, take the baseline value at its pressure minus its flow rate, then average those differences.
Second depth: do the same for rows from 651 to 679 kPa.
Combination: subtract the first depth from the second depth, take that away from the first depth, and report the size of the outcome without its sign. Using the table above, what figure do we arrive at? 5.8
